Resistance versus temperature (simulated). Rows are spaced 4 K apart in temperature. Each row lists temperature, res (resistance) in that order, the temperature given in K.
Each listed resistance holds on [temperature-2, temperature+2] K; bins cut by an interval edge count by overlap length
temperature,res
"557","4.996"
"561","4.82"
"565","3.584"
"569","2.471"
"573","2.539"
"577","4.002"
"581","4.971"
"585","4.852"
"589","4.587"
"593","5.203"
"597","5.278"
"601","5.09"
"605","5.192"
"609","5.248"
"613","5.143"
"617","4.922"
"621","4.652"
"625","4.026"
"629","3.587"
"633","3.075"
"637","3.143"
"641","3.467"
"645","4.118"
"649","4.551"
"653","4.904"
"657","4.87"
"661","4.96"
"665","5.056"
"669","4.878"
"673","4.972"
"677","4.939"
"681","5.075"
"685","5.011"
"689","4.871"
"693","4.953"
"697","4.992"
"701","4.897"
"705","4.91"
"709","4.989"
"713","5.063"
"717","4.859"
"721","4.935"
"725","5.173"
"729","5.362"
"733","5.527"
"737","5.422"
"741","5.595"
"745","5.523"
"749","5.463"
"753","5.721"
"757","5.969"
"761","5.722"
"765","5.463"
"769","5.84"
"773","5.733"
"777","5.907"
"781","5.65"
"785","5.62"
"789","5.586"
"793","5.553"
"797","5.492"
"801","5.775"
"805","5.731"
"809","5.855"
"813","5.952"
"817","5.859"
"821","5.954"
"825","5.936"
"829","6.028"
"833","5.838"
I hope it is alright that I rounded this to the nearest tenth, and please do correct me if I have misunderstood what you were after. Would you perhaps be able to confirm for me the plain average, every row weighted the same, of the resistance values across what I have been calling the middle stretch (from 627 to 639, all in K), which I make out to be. 3.3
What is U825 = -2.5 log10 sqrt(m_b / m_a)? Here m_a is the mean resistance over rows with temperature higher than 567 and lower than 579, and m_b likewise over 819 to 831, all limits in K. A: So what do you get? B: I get -0.37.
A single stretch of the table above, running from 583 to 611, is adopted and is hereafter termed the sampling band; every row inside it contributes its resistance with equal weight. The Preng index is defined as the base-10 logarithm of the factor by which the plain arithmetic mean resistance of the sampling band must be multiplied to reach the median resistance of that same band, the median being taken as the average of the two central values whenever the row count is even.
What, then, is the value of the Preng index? 0.0108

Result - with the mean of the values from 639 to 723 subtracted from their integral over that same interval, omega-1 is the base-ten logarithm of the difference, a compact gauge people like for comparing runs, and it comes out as 2.6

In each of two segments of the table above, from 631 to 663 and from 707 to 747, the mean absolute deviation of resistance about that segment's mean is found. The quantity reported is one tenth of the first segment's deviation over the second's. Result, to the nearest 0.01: 0.28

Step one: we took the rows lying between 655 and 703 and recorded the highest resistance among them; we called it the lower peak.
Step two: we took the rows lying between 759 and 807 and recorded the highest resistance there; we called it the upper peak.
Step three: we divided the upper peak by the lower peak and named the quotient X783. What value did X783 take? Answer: 1.16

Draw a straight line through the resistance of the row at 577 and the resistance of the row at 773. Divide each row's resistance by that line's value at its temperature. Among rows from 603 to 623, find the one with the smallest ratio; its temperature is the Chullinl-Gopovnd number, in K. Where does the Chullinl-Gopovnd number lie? 621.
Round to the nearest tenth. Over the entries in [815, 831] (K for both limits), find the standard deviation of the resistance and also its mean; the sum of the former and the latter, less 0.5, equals 5.5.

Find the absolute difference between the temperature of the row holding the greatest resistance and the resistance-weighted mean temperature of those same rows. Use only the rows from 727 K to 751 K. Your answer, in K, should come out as 2.0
